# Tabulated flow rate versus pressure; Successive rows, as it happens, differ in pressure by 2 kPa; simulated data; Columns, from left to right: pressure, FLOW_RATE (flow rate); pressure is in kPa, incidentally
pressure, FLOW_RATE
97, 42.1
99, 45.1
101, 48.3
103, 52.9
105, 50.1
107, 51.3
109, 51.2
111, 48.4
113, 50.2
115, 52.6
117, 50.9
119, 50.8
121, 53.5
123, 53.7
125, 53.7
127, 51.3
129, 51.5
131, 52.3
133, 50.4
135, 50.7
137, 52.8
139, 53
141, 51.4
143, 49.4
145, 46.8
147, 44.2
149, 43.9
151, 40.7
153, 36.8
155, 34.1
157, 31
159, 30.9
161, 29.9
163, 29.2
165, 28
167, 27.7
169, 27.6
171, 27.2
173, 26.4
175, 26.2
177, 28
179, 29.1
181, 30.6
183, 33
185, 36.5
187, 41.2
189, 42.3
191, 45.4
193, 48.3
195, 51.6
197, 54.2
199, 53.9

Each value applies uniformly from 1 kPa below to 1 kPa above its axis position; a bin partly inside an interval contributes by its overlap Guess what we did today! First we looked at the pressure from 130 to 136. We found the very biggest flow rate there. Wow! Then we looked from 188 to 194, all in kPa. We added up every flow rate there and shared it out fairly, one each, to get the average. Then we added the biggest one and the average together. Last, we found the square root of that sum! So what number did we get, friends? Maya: 9.9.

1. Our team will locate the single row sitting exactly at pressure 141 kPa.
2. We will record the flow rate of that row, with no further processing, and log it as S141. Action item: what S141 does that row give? 51.4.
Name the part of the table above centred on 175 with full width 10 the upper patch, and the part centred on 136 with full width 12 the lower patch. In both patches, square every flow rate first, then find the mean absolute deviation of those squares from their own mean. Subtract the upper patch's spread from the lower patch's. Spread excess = 45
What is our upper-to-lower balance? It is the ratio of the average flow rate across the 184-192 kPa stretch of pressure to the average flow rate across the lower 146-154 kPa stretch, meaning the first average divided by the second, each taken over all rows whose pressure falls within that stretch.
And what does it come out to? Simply 1.00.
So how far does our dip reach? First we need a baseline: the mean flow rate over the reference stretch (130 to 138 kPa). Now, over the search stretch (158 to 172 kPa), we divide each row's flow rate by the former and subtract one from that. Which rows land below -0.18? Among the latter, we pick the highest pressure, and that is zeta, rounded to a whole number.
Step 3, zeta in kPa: 171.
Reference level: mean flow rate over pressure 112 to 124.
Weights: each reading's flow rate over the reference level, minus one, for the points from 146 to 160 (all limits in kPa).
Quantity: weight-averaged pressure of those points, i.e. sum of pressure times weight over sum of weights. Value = 154.4 kPa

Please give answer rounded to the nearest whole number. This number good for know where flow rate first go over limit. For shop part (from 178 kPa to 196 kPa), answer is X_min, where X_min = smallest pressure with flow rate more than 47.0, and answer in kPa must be 193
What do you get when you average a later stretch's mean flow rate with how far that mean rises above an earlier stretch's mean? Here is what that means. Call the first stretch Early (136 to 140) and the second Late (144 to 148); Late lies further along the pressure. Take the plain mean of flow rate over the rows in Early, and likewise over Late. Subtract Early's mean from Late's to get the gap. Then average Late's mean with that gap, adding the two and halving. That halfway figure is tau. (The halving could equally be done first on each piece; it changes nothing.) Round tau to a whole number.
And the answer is 19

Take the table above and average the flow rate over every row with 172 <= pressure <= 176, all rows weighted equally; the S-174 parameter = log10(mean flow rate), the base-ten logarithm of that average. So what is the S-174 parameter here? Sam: 1.42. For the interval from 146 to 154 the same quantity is 1.62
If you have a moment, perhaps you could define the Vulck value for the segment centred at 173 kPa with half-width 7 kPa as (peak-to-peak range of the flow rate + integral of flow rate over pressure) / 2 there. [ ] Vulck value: 194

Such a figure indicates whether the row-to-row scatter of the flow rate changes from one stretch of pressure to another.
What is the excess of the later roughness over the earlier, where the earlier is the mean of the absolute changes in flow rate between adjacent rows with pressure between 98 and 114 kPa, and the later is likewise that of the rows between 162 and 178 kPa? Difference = -1.7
